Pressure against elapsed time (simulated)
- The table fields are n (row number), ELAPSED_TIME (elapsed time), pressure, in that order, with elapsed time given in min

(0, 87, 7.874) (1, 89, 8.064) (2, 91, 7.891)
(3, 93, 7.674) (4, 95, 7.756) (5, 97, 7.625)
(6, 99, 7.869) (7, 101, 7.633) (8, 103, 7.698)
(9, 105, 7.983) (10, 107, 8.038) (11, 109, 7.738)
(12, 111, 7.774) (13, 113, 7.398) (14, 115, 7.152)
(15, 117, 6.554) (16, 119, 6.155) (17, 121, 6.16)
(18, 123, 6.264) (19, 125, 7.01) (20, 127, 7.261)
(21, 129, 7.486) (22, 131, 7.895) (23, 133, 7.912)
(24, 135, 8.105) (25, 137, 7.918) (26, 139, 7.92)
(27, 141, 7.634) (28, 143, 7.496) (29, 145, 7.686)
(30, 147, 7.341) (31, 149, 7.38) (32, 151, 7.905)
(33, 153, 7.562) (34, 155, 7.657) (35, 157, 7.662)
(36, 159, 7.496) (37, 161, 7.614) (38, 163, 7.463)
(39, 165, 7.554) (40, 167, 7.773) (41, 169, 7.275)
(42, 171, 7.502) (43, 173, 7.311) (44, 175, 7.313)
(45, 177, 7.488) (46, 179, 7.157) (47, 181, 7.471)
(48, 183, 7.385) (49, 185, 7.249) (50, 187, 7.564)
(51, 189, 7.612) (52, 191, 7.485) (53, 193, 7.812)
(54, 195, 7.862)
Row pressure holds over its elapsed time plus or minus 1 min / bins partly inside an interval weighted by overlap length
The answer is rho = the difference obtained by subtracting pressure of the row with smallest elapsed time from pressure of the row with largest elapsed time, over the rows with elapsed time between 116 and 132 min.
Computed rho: 1.34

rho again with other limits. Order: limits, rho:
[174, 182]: 0.16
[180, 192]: 0.01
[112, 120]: -1.24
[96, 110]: 0.11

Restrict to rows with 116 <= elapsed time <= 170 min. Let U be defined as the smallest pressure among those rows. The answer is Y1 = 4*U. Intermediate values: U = 6.155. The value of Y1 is 24.6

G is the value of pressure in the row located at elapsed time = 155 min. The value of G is 7.657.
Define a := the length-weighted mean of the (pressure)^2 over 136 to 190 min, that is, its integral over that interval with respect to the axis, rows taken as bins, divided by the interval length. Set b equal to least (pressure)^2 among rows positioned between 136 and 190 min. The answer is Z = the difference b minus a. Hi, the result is -6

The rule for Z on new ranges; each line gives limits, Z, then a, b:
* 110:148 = -16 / 54.0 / 38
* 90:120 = -19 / 57.0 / 38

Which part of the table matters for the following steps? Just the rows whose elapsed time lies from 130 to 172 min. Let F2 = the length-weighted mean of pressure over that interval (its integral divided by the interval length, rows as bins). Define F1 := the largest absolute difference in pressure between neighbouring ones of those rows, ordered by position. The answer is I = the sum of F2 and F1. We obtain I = 8.18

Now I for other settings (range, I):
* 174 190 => 7.74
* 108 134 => 7.88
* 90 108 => 8.08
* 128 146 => 8.19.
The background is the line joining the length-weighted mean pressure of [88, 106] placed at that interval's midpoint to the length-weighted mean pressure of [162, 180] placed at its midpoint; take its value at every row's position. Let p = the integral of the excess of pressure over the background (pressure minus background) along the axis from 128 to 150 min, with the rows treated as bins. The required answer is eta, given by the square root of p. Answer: 1.62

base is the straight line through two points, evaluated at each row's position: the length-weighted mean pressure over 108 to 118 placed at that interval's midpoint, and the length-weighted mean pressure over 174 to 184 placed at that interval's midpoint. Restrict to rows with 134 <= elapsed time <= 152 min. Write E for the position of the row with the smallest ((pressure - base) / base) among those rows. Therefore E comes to 147 min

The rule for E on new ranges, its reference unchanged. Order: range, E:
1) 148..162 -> 149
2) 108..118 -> 117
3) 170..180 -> 179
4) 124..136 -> 125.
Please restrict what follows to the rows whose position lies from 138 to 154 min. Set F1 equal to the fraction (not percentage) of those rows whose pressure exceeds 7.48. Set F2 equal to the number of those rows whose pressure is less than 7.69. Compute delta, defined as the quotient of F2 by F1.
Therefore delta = 8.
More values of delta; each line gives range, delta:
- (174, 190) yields 21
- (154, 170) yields 9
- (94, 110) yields 2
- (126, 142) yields 3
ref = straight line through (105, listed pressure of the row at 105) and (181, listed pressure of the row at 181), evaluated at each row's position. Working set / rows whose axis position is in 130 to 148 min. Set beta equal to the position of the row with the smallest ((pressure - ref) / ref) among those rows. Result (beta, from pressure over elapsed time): 147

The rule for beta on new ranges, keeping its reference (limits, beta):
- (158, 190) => 179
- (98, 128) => 119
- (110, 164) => 119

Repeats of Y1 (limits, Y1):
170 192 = 28.6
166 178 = 29.1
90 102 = 30.5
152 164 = 29.9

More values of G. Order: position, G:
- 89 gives 8.064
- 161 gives 7.614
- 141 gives 7.634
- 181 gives 7.471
